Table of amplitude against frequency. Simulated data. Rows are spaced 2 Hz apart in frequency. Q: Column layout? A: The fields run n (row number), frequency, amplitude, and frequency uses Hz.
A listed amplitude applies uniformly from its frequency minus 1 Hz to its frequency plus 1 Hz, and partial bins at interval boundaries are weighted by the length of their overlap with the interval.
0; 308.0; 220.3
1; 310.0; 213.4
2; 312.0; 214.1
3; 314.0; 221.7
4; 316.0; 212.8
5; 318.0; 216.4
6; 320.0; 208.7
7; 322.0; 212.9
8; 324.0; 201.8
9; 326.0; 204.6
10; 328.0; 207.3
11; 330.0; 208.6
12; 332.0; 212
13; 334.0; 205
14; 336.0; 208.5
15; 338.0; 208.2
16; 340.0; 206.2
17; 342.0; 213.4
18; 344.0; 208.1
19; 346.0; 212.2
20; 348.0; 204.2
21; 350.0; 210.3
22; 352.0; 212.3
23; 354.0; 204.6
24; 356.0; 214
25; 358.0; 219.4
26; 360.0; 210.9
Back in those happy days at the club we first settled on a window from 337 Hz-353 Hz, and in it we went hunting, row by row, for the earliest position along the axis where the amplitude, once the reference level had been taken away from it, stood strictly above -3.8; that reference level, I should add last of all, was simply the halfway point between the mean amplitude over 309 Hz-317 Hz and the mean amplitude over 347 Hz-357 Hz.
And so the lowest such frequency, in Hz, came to 342.0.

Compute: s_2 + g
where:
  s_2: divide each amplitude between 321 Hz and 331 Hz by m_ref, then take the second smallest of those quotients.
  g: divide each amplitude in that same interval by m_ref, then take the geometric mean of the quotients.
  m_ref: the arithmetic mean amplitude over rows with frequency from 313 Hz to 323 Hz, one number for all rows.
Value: 1.92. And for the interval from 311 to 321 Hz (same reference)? 1.99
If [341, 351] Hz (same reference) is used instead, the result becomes 1.95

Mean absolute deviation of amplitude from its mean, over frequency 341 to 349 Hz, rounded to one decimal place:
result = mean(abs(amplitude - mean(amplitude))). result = 3.3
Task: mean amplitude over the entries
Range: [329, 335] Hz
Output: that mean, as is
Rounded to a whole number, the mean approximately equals 209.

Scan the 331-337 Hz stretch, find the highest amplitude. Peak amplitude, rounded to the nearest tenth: 212.0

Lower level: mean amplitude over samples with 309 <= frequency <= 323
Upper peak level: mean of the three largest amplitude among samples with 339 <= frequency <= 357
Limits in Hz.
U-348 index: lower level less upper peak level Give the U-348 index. 1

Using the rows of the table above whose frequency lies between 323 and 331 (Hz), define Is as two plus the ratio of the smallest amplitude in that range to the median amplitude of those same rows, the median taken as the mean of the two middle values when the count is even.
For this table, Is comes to 2.98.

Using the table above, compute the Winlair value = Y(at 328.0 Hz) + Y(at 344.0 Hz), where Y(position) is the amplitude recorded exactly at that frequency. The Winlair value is 415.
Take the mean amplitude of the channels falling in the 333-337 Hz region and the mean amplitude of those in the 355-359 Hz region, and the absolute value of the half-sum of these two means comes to 212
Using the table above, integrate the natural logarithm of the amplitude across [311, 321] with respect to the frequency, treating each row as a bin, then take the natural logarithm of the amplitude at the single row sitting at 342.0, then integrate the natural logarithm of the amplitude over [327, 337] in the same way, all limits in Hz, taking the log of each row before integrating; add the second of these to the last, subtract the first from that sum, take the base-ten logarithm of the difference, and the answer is 0.704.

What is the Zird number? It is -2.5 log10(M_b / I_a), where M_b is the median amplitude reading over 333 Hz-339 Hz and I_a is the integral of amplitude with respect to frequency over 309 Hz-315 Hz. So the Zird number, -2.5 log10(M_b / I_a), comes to 1.99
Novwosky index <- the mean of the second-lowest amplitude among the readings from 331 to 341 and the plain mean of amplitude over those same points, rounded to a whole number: 207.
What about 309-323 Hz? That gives 214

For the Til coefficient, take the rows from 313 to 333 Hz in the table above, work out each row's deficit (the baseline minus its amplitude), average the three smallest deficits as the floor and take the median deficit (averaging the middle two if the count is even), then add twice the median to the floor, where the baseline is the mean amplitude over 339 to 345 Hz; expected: -10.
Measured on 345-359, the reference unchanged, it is -12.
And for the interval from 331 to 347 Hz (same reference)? -2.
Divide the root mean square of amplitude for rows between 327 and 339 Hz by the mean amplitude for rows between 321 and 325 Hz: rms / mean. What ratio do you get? 1.004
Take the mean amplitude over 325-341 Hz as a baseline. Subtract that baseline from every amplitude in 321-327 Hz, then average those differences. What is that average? -1.1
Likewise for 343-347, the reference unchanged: 2.6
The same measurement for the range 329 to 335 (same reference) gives 1.0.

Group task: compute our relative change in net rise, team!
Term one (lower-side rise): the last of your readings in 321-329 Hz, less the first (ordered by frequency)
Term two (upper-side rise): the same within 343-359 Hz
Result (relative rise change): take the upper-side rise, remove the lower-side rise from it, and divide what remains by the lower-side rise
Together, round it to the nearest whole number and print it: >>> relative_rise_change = -3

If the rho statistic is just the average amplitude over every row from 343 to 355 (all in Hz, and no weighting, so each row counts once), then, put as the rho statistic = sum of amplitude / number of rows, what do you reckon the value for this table 209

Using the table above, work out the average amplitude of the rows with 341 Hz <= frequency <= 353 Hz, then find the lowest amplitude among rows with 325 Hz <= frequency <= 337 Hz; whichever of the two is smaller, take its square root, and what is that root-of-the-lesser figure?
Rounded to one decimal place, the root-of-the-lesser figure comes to 14.3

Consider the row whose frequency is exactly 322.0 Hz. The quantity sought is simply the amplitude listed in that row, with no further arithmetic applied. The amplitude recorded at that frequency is 212.9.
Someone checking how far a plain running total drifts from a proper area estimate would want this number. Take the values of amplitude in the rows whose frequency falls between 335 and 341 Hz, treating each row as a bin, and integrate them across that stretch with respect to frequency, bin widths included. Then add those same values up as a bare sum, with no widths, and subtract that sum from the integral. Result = 623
